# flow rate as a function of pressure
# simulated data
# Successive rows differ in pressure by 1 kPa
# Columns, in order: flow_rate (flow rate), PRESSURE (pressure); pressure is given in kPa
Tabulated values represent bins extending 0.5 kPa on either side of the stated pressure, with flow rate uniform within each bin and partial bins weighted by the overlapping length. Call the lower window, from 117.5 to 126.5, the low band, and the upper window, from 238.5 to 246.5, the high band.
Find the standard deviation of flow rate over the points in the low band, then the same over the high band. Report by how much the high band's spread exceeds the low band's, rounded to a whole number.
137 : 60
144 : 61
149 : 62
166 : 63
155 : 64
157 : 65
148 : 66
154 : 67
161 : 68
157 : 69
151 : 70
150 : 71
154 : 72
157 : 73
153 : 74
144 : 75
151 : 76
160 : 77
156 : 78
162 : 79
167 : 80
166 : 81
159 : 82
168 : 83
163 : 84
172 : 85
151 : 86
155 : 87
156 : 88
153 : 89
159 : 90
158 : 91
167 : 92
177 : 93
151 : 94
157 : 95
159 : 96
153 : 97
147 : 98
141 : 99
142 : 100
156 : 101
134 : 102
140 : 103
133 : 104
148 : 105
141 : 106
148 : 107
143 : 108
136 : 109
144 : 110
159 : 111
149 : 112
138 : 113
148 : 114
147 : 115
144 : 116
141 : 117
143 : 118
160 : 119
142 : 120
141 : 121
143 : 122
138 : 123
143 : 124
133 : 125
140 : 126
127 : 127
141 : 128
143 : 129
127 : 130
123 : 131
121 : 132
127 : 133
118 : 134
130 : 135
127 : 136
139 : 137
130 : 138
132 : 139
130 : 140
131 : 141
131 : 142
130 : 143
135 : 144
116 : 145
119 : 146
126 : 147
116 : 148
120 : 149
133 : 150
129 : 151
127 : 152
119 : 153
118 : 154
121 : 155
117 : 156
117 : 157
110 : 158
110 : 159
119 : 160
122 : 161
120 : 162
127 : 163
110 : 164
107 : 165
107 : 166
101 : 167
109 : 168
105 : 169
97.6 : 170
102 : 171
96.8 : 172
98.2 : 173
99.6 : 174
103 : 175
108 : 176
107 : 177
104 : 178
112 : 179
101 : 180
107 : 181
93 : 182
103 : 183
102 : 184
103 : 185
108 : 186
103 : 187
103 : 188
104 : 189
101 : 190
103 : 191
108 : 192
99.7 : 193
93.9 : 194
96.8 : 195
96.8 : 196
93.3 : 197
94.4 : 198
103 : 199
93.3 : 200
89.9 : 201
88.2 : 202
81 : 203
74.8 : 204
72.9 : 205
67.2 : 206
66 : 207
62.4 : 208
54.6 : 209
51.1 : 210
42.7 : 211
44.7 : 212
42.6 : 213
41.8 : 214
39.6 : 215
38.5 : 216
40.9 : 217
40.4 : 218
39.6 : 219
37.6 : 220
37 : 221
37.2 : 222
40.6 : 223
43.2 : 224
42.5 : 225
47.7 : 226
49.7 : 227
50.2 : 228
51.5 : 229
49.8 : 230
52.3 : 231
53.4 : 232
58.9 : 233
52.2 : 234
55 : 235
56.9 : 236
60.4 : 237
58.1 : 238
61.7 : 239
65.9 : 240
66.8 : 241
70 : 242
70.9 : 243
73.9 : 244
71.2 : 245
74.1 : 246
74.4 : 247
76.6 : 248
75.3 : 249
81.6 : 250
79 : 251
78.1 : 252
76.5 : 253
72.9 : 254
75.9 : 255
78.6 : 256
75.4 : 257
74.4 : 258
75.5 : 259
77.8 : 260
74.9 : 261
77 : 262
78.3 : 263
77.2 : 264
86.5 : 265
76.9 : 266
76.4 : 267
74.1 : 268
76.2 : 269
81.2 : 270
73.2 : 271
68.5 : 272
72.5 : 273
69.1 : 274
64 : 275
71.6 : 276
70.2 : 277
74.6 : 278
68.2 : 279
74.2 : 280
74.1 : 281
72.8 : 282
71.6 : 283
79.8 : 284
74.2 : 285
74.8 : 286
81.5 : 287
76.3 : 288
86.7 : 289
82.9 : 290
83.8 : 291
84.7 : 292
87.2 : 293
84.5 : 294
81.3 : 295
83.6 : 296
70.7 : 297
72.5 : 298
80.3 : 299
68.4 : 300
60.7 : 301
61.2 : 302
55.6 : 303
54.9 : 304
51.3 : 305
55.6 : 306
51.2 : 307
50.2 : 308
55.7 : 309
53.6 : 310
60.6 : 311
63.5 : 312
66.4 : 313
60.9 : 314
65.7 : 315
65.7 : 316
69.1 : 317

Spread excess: -3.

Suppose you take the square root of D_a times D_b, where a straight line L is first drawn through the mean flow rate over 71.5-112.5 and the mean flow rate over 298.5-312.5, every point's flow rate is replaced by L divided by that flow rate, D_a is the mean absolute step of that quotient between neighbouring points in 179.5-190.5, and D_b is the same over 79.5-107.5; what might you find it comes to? 0.052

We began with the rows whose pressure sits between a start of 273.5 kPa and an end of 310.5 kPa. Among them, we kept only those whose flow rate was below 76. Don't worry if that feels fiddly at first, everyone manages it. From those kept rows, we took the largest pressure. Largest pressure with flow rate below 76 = 310 kPa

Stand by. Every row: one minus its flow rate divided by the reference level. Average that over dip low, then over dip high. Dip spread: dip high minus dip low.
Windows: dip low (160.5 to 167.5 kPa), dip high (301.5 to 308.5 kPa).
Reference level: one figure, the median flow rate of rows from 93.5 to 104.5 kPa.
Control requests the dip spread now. 0.40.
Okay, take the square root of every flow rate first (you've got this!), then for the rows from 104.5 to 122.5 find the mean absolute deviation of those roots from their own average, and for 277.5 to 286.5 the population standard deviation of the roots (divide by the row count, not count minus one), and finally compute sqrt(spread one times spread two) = 0.18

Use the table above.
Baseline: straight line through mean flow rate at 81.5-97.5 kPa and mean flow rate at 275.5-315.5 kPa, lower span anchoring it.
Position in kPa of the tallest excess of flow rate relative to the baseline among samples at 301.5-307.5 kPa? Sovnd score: 302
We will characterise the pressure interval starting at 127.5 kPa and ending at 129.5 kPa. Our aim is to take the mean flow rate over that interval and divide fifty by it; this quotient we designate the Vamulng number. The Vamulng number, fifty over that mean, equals 0.35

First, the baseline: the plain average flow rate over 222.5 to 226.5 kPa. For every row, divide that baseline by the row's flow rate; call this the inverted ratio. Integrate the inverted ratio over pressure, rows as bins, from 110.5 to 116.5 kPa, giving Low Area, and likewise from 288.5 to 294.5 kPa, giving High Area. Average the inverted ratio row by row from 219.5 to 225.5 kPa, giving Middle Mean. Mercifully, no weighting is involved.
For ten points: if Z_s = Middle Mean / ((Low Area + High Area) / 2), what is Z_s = 0.45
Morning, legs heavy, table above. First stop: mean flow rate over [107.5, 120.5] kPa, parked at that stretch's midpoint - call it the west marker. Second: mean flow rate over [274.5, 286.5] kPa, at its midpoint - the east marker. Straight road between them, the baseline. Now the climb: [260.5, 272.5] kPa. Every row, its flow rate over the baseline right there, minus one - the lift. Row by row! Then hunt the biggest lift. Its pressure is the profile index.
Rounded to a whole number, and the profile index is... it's 265 kPa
